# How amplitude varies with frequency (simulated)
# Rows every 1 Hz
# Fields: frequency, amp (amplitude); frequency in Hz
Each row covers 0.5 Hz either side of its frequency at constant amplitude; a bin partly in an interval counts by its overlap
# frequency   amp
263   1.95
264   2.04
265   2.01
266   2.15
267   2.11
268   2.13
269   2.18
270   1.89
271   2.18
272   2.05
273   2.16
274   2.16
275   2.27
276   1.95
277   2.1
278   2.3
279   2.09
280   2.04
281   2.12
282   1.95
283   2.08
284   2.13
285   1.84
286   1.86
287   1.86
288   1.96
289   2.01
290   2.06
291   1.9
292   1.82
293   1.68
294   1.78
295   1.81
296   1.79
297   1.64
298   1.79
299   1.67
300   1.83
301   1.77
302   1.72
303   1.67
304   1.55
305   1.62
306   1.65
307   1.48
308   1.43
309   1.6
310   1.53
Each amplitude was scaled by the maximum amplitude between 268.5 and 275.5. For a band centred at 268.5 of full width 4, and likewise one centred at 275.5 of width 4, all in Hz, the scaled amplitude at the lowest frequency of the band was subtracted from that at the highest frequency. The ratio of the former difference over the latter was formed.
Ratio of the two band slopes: 3.7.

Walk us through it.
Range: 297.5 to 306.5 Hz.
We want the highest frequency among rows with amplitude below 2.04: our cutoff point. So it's 306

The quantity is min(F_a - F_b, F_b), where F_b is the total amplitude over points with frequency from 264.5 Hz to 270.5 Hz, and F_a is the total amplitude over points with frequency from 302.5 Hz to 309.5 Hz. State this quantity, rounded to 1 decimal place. -1.5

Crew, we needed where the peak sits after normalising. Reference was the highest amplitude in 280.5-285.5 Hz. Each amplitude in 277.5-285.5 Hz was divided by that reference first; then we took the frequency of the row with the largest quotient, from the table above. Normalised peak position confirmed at 278 Hz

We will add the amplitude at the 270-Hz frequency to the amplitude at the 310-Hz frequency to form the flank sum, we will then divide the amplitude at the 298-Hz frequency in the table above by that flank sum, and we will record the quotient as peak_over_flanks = 0.52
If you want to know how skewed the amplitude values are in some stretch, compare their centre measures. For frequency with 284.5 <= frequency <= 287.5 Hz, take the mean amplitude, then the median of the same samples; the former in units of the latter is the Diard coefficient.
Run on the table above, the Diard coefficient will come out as 1.00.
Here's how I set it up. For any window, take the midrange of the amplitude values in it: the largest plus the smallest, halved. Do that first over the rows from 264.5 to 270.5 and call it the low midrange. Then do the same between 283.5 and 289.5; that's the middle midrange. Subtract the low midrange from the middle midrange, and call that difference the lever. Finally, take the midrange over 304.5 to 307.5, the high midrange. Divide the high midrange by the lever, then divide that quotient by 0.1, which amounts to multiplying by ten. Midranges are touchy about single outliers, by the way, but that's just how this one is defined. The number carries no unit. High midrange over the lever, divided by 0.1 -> -313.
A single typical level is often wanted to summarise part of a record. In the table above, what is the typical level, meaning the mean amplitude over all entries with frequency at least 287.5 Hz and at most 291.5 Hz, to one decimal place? 2.0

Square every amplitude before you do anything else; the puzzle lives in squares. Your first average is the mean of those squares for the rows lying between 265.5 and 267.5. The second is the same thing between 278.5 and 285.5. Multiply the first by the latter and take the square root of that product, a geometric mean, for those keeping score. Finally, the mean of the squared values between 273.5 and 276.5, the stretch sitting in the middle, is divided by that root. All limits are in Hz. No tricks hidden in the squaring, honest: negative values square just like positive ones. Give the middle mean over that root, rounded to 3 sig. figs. 1.05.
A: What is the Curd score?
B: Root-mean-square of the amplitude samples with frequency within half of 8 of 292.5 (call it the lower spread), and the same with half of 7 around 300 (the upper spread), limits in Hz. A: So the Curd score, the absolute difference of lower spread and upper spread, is 0.13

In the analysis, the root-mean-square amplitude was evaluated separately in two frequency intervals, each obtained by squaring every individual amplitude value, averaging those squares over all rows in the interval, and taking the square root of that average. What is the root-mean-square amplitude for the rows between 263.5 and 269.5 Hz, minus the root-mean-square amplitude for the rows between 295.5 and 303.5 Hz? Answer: 0.37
